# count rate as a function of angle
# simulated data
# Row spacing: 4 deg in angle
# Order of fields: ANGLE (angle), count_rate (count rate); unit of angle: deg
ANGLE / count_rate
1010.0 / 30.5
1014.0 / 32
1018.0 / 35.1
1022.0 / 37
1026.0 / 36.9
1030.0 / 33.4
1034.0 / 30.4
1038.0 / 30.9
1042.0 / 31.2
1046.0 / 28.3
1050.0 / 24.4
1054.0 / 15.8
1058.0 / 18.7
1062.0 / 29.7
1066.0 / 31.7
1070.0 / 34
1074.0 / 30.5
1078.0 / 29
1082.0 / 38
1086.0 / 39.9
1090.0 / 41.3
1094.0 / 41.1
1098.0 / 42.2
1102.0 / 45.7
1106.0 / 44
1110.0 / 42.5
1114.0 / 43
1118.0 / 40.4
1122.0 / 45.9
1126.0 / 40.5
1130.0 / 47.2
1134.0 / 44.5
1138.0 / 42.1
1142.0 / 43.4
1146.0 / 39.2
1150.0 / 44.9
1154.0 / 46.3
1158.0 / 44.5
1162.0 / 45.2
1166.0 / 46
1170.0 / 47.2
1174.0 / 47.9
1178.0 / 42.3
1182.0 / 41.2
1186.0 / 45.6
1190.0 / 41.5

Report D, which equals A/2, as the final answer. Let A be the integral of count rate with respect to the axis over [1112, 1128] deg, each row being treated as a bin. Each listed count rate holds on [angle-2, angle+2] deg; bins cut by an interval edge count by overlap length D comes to 340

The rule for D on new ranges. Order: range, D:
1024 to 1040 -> 263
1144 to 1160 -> 350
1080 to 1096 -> 321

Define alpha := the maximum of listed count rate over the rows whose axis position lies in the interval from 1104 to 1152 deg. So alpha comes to 47.2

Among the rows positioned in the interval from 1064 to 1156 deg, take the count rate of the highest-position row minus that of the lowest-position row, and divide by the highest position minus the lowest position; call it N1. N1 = 0.2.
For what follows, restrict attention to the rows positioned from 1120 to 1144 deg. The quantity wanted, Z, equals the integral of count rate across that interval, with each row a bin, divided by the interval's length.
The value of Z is 43.9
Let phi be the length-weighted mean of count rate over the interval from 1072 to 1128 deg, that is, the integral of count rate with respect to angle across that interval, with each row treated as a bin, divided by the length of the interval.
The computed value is 40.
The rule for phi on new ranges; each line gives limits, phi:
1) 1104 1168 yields 44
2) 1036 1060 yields 25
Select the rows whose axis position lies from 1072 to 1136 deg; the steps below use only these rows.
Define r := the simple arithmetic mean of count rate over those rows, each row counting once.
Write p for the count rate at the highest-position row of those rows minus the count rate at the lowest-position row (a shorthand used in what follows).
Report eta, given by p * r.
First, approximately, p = 14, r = 41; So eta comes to 574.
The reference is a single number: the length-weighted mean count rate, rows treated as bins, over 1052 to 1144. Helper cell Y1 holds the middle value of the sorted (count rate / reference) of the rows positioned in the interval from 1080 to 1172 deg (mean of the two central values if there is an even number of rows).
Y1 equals 1.15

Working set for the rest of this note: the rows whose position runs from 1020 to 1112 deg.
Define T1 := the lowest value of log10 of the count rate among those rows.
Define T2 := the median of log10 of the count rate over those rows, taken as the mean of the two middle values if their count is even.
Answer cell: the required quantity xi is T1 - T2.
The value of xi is -0.325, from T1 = 1.20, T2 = 1.52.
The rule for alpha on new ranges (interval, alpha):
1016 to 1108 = 45.7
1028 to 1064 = 33.4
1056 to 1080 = 34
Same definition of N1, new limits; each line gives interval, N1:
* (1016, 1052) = -0.3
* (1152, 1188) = 0.0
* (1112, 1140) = 0.0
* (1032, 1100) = 0.2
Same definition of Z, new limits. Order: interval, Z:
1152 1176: 46.2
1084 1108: 42.4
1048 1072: 25.7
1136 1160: 43.4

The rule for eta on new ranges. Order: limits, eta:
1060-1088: 339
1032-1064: -18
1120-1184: -208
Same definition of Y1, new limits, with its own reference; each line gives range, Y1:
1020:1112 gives 0.88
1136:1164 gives 1.17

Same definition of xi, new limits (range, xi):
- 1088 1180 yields -0.050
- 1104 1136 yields -0.032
